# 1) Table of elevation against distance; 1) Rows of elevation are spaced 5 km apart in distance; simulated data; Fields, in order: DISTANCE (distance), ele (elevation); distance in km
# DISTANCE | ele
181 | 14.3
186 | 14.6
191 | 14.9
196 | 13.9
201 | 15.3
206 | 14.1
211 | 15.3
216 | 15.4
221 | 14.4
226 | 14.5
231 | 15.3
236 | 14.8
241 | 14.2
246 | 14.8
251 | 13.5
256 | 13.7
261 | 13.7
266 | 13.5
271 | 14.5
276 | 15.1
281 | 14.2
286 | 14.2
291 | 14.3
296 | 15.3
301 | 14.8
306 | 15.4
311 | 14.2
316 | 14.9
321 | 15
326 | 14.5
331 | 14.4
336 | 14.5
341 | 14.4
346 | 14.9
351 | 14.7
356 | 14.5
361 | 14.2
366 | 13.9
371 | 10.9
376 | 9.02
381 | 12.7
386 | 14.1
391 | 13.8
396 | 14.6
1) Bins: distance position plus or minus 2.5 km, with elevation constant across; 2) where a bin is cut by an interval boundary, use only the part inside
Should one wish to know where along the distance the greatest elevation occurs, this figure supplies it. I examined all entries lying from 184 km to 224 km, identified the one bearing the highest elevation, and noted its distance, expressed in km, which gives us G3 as 216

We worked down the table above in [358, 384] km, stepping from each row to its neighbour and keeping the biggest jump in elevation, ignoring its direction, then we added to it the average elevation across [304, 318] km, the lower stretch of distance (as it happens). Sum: 18.5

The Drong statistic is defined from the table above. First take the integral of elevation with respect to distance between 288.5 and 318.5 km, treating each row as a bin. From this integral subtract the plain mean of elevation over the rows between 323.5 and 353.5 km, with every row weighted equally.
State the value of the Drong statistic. 430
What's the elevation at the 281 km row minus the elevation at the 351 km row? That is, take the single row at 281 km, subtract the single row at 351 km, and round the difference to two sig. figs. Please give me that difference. -0.50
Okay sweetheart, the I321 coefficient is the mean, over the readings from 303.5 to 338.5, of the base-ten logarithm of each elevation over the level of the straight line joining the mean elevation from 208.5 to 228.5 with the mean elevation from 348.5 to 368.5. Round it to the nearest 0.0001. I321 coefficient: 0.0064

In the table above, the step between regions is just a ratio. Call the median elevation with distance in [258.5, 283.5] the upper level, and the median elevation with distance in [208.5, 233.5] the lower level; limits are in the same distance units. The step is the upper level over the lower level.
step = 0.93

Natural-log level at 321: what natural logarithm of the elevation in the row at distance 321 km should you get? 2.71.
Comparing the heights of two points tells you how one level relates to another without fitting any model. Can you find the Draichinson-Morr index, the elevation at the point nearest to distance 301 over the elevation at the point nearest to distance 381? 1.17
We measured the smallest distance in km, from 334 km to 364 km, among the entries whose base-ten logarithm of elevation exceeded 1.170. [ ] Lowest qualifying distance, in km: 346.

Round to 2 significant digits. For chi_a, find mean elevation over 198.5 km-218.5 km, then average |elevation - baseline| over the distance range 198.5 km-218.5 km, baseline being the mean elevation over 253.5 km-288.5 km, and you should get 0.91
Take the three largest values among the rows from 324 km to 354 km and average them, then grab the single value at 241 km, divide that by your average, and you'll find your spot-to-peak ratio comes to 0.97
